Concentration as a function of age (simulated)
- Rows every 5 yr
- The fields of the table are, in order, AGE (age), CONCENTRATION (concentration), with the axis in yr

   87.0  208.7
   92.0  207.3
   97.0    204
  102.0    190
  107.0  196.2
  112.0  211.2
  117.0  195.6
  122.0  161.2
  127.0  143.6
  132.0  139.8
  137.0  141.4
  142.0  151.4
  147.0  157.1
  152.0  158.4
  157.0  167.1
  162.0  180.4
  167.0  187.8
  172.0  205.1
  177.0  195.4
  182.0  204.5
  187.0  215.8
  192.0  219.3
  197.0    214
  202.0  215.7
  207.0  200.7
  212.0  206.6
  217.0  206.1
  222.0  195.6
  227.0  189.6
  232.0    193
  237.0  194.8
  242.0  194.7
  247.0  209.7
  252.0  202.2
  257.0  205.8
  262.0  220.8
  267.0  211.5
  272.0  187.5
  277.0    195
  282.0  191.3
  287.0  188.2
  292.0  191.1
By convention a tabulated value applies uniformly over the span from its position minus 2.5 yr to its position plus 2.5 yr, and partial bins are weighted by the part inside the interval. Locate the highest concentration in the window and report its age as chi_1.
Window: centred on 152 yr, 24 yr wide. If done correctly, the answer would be 162.0 yr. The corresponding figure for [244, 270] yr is 262.0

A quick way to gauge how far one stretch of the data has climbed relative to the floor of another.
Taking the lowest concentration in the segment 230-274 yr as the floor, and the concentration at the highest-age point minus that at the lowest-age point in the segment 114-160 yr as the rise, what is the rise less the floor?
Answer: -216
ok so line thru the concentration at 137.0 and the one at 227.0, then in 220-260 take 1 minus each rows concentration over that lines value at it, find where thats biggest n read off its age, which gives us 242.0 yr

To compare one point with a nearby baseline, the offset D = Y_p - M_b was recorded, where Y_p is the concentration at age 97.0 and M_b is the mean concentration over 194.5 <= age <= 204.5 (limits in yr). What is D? -11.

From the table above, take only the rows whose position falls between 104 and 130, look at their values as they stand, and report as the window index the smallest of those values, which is 143.6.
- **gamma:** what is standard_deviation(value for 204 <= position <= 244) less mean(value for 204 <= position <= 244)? -192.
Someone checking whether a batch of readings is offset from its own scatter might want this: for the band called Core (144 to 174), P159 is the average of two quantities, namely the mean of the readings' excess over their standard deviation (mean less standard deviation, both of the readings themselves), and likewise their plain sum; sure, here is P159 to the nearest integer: 607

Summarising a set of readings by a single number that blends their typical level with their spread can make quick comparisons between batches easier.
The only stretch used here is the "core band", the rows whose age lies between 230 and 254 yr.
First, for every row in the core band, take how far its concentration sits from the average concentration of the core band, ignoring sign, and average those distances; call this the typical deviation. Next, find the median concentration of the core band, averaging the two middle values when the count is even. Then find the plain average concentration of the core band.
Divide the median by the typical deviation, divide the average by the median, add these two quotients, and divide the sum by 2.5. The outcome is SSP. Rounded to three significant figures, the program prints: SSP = 14.2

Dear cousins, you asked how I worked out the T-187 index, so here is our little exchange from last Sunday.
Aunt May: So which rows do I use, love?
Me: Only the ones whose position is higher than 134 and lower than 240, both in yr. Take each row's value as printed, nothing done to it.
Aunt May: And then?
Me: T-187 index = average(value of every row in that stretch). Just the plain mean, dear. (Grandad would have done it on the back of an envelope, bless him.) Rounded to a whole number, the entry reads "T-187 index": 190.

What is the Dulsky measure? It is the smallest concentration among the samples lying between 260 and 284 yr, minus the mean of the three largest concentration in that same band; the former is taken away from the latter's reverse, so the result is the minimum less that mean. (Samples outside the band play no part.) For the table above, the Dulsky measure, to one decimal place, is -21.6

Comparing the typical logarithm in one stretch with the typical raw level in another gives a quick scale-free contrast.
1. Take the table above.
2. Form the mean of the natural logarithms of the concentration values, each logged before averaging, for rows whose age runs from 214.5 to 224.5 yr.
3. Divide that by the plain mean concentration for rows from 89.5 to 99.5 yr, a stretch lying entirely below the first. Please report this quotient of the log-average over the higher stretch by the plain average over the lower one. 0.0258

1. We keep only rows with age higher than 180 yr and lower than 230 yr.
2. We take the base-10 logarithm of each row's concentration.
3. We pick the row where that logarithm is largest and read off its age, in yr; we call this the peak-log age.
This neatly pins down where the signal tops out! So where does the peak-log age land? 192.0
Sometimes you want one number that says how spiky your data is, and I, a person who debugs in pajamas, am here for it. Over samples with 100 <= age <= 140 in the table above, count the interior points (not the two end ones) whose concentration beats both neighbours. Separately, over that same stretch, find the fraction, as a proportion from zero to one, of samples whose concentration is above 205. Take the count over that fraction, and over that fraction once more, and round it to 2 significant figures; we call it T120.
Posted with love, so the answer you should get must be 64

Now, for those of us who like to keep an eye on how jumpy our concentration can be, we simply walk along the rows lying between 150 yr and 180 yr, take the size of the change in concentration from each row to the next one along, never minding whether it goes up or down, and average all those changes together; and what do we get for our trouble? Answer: 11.3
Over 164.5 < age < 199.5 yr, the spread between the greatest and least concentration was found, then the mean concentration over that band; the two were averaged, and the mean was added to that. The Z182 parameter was 325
